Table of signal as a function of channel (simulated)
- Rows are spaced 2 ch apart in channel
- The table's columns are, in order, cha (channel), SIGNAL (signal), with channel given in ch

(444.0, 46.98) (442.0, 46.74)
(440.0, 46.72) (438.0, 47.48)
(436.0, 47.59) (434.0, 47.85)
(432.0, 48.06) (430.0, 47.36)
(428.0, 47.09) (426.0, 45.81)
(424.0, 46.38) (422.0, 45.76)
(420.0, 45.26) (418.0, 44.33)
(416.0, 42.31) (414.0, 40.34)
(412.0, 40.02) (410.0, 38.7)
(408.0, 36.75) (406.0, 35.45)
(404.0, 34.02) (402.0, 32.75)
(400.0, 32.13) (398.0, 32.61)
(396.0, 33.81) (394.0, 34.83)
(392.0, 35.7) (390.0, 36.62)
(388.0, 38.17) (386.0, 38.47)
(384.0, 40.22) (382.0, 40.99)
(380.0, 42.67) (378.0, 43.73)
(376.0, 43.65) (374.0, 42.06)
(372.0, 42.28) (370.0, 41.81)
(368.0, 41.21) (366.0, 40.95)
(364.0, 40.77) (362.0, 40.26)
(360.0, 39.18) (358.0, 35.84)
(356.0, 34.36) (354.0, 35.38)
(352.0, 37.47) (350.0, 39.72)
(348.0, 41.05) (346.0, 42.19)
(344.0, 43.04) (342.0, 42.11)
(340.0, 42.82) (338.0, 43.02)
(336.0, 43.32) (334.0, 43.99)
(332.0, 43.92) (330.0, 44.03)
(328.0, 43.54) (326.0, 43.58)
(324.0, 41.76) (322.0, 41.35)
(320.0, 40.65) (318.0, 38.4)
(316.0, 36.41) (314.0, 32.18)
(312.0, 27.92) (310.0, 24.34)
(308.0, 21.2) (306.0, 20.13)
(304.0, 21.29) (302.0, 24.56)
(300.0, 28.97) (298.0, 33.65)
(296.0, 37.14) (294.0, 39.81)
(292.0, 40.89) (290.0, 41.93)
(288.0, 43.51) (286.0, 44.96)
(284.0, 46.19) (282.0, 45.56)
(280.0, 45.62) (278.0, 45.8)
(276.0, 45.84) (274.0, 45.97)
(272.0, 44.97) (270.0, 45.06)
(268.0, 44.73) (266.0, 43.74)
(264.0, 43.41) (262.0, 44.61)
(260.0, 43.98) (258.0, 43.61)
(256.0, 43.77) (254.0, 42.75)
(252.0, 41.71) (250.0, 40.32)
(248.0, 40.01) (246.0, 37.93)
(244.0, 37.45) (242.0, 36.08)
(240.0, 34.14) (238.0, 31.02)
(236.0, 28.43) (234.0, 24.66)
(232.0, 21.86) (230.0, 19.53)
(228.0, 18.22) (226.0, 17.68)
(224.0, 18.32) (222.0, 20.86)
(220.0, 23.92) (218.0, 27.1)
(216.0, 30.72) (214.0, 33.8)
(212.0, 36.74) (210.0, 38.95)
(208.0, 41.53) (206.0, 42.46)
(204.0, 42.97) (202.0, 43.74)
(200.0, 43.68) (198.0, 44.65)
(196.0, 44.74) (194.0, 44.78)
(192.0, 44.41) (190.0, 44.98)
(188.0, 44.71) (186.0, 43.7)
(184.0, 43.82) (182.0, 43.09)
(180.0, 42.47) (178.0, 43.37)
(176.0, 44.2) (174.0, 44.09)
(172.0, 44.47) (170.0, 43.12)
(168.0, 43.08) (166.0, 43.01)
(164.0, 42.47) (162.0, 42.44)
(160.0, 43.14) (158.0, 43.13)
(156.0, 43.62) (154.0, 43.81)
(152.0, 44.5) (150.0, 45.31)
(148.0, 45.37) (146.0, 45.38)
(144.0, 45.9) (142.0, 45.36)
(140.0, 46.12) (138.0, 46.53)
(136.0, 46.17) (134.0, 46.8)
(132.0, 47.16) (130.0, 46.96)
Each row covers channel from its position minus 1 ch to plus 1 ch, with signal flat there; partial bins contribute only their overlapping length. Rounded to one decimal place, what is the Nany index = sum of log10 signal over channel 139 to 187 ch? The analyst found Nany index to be 39.4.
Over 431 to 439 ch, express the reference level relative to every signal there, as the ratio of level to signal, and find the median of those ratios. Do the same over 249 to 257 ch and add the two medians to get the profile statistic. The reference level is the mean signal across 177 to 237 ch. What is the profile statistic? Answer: 1.58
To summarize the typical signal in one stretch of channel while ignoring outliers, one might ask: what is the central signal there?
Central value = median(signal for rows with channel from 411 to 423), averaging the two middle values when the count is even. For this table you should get 43.3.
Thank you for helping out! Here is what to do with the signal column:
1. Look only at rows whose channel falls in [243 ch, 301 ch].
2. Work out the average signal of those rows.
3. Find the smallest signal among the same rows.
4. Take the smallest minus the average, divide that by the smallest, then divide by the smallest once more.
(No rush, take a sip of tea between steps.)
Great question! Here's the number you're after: -0.016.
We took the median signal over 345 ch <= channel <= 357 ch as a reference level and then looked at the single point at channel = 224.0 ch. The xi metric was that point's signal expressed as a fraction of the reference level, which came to 0.47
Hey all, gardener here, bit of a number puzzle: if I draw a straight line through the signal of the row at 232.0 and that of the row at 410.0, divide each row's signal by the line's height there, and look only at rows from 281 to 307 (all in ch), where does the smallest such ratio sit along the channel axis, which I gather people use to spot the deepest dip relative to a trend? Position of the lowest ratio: 306.0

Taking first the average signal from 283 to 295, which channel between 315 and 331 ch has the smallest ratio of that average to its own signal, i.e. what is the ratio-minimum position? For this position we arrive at 330.0 ch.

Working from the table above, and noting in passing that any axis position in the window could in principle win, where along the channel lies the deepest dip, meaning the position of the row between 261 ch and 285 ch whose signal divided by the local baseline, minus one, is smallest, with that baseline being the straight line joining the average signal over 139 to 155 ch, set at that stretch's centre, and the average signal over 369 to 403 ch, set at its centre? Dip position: 264.0 ch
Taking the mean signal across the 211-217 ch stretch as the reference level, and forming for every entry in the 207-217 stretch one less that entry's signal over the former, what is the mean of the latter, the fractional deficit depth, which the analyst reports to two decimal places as -0.08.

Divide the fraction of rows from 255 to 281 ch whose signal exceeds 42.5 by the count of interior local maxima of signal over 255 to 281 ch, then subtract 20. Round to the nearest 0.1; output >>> -19.7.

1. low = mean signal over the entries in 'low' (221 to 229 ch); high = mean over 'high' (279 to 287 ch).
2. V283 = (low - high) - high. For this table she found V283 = -72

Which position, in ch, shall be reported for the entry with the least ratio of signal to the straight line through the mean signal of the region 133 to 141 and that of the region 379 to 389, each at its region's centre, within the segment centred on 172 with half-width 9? 164.0 ch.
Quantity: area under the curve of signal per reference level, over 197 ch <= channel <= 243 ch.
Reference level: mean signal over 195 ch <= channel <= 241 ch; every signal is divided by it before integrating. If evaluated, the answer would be 45 ch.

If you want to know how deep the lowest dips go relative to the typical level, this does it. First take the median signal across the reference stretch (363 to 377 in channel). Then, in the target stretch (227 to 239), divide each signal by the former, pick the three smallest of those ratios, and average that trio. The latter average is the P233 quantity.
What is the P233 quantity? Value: 0.48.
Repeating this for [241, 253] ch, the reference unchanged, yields 0.89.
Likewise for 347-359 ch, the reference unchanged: 0.84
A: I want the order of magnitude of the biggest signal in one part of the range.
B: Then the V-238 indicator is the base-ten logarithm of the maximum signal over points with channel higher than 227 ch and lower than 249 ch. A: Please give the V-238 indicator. 1.60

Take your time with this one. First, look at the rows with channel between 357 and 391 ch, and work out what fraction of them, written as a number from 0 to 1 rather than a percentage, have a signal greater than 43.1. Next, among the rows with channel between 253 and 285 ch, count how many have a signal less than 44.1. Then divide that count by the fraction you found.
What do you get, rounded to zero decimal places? 51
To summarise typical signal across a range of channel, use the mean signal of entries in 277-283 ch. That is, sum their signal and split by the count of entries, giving 45.7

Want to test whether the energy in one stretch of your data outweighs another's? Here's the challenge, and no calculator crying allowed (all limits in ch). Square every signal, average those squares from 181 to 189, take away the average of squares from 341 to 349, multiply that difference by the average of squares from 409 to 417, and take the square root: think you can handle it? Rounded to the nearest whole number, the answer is 492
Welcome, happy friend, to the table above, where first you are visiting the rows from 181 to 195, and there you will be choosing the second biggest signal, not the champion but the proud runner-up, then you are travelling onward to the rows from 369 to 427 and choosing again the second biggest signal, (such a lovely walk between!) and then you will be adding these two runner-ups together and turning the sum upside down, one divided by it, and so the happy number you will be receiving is 0.0110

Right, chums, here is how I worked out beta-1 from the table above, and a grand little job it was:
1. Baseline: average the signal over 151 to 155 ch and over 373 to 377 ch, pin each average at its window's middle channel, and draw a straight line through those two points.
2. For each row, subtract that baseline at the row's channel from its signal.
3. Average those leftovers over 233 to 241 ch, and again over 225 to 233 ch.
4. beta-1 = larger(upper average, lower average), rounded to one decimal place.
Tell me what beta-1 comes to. -14.1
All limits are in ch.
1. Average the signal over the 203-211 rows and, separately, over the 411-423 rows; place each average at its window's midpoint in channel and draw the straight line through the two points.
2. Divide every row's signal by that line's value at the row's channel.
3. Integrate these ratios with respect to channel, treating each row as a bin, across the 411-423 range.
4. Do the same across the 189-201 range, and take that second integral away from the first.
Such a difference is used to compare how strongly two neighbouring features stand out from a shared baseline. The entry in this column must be -0.9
